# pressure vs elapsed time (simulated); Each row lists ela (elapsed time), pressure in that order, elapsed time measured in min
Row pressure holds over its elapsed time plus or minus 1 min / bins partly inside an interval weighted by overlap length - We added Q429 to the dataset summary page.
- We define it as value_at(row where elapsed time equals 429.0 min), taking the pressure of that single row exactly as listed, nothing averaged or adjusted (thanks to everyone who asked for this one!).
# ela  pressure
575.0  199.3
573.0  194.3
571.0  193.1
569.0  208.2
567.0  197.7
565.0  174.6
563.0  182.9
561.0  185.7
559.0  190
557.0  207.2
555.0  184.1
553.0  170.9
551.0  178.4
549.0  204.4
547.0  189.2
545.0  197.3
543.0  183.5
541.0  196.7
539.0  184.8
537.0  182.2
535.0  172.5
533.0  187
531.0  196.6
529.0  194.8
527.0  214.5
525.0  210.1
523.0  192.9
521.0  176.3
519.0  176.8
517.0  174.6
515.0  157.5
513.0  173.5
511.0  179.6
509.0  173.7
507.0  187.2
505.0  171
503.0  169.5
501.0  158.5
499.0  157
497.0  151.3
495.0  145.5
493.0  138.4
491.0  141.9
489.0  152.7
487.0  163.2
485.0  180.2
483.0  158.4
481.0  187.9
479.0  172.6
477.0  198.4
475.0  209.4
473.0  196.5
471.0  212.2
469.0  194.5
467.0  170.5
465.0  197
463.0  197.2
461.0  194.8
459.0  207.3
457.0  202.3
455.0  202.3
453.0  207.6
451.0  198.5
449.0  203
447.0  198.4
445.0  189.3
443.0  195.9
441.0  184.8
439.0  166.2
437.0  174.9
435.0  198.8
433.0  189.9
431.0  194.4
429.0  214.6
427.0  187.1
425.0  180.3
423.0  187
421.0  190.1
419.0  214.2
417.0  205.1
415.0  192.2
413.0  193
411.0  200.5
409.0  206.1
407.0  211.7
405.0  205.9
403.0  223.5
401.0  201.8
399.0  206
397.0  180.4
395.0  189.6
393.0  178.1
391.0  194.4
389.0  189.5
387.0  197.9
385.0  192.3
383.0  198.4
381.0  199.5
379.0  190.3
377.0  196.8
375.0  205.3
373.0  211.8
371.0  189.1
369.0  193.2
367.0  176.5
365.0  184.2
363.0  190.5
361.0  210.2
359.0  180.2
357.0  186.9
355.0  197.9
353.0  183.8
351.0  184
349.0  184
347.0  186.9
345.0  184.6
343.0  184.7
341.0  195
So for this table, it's 214.6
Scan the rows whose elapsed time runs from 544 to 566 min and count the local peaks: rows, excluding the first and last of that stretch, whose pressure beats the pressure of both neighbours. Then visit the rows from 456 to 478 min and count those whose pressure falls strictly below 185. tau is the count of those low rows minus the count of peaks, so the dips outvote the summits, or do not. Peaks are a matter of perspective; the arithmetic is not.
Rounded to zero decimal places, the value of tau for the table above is -1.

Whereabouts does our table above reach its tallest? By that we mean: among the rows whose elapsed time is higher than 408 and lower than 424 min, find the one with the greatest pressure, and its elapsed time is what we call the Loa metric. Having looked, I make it 419.0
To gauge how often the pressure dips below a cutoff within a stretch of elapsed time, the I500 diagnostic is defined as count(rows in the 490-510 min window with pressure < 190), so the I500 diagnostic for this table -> 10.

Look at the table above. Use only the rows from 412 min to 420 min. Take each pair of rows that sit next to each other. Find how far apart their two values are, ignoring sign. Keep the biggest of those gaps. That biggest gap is 12.9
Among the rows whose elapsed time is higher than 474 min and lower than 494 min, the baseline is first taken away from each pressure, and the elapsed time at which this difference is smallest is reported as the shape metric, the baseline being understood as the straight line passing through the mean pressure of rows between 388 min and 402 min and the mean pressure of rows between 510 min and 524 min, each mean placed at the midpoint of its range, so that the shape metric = 493.0 min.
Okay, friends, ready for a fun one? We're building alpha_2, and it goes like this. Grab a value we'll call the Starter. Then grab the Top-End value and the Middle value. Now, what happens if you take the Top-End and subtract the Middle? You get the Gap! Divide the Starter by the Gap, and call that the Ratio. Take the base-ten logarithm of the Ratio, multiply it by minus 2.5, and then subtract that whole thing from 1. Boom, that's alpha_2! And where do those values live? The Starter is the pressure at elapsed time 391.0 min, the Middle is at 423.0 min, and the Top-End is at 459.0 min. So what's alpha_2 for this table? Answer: 3.5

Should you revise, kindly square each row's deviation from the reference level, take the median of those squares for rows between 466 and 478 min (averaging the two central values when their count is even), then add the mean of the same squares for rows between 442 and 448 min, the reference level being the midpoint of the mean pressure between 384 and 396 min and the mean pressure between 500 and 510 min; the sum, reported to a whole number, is 461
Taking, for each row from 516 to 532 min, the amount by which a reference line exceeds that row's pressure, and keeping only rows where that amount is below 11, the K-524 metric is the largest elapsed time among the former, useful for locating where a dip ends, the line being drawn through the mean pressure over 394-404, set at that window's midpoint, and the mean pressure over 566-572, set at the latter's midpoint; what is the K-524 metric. 531.0 min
